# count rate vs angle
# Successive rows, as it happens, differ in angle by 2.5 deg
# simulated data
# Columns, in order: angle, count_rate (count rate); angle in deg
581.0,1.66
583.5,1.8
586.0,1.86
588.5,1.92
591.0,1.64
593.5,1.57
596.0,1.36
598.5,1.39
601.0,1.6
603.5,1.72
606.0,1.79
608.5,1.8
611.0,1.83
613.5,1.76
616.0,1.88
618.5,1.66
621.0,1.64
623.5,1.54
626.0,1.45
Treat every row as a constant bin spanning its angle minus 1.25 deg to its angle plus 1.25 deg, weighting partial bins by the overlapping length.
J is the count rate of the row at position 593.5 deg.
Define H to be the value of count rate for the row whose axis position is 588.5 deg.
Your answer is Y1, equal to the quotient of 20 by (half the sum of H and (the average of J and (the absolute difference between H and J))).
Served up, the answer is 13.9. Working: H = 1.92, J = 1.57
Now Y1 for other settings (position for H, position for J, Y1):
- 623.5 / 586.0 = 15.2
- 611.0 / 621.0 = 14.6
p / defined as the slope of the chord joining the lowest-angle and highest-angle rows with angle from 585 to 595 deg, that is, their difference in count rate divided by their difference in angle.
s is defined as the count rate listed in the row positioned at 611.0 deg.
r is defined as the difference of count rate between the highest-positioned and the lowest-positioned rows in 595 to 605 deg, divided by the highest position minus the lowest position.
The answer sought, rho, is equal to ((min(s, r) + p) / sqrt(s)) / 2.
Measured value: 0.003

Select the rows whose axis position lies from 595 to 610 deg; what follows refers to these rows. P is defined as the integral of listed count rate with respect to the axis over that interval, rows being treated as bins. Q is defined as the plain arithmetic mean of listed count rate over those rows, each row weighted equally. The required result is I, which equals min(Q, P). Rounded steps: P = 24.3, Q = 1.61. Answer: 1.61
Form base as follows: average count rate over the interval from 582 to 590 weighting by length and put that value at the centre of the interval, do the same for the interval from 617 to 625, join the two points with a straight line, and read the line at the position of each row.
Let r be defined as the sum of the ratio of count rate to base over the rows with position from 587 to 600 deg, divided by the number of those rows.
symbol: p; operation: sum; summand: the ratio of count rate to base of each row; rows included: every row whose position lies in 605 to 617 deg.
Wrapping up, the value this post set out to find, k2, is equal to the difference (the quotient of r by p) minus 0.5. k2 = -0.337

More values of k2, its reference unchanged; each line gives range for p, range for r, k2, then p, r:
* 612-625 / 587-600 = -0.331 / 5.2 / 0.88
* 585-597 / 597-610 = -0.291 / 4.6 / 0.96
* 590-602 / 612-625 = -0.255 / 4.2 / 1.04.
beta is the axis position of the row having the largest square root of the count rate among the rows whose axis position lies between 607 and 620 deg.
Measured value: 616.0 deg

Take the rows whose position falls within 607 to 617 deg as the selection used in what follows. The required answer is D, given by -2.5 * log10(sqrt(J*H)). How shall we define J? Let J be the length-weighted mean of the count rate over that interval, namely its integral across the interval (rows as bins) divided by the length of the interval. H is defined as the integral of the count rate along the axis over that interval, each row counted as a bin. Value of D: -1.90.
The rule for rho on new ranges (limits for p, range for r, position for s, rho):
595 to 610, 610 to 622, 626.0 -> 0.007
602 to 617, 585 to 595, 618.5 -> -0.010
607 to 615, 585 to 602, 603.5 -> -0.010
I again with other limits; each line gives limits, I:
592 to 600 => 1.44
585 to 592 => 1.81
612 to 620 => 1.77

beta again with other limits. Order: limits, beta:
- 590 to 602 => 591.0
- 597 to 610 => 608.5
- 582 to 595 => 588.5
